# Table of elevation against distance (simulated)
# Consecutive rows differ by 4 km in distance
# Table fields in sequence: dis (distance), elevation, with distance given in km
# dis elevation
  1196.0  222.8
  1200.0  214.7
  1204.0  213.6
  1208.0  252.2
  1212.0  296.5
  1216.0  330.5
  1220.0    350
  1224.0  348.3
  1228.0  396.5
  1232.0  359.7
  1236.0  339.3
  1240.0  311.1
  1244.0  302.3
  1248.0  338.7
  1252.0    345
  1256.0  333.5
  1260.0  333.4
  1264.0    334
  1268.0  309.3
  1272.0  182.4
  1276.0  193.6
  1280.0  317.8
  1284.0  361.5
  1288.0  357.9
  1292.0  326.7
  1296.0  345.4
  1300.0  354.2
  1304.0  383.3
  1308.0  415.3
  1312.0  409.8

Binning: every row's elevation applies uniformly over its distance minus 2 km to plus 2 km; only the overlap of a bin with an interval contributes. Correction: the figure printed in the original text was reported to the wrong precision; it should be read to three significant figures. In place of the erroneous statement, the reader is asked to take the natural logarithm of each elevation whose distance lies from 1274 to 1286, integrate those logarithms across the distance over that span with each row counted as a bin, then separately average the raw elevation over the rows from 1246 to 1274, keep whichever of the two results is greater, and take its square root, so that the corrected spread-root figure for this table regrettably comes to 17.6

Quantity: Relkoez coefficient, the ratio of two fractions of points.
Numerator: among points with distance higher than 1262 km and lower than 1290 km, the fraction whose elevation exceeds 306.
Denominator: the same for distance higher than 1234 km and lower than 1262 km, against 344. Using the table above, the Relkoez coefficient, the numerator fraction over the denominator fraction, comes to 5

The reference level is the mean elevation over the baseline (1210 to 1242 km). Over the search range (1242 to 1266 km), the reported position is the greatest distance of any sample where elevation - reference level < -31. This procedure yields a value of 1244.0 km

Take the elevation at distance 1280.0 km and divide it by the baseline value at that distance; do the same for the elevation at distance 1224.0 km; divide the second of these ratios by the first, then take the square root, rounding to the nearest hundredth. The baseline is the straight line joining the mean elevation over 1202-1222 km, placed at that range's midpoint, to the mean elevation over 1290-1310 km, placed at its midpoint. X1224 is 1.13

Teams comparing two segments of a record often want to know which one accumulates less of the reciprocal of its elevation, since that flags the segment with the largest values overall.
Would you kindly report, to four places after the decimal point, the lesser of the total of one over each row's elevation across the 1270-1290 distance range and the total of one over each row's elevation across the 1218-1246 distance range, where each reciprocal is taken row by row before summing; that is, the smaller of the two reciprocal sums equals 0.0194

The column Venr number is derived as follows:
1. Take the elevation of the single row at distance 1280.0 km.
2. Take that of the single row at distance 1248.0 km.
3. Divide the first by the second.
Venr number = 0.94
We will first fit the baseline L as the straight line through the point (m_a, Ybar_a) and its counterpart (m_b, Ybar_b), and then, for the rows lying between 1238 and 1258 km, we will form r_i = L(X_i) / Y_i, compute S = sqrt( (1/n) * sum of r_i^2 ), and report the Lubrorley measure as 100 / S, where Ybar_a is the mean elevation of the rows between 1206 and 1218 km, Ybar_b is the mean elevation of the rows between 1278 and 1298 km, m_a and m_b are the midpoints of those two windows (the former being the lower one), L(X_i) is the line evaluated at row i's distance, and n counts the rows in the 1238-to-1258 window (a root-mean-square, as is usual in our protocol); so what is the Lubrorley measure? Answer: 103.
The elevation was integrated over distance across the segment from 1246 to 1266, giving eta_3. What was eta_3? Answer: 6738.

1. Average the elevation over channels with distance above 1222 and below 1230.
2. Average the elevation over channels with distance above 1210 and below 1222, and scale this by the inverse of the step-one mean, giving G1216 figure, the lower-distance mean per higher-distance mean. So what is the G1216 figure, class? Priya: 0.87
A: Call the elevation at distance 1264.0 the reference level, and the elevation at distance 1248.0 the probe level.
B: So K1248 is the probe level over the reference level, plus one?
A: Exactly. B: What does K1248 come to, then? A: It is 2.0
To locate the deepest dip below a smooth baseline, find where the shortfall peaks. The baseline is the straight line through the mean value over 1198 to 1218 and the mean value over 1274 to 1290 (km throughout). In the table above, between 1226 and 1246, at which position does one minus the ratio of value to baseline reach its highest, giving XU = 1244.0 km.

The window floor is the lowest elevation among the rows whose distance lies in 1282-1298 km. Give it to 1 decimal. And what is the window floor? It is 326.7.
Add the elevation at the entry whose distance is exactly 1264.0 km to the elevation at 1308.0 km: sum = 749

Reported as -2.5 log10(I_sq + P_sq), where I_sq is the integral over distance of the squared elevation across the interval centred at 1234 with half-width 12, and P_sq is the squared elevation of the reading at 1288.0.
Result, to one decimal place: -16.2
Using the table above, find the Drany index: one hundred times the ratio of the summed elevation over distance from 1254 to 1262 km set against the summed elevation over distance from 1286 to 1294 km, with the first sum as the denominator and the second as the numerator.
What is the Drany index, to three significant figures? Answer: 103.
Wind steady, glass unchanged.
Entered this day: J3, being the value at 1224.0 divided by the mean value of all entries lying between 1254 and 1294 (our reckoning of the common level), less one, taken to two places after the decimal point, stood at 0.14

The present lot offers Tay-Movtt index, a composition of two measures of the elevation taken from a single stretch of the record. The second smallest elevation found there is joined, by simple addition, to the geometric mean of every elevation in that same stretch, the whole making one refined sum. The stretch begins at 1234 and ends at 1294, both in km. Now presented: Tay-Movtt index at 501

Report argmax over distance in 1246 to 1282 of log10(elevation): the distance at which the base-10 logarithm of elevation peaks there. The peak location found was 1252.0 km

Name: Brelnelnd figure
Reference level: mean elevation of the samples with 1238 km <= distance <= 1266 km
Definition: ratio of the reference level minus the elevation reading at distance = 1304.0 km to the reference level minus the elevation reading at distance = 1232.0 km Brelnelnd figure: 1.8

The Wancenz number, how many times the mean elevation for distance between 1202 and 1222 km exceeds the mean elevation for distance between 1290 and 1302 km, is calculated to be 0.84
